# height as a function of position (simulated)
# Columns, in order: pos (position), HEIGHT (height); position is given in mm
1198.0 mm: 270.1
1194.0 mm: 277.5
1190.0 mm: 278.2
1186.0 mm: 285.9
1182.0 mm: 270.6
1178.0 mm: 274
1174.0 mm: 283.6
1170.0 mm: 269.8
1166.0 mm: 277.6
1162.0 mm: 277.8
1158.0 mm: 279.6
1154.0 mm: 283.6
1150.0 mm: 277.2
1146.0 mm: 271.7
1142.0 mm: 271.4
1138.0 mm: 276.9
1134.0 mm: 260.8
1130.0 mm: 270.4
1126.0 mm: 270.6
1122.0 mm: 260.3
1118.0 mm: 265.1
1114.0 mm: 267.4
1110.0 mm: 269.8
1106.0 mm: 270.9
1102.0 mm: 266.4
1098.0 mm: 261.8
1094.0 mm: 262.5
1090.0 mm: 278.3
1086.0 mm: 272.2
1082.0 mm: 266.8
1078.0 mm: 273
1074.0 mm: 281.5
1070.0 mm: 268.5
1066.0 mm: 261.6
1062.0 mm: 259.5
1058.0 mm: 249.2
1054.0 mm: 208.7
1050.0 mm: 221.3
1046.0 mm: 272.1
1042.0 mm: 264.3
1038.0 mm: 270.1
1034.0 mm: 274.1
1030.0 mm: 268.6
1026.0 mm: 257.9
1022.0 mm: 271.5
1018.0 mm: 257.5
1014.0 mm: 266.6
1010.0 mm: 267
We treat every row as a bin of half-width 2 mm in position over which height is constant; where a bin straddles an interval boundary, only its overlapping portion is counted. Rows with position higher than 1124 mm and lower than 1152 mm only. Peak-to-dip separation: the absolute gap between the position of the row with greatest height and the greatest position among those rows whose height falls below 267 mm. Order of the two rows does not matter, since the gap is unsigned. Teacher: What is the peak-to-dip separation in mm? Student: 16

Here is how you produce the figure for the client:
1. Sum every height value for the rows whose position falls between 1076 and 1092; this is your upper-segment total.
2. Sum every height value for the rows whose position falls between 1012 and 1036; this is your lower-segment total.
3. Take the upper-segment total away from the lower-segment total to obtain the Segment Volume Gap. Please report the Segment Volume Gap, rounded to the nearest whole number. 506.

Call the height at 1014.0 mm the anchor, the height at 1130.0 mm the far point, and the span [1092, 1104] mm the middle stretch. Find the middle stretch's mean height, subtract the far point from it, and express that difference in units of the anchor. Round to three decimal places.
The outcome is -0.026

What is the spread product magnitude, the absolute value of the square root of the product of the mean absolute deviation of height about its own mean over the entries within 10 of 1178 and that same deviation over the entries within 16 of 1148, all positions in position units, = 5.7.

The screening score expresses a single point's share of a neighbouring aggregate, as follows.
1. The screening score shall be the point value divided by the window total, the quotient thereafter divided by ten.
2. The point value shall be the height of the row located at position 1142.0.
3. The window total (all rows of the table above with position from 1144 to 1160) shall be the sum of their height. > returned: 0.0244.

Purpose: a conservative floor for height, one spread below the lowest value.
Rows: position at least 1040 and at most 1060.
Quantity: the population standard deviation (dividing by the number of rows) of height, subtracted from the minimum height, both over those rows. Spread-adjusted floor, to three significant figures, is 184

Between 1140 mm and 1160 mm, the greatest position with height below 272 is 1146.0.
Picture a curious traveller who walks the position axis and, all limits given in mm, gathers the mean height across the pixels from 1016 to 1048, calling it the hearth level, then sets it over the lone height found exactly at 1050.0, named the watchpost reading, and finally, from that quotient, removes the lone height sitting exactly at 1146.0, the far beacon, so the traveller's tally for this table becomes -270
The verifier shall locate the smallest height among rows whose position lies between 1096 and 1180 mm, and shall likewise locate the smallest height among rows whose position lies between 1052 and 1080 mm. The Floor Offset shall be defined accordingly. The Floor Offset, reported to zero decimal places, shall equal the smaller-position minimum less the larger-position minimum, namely -52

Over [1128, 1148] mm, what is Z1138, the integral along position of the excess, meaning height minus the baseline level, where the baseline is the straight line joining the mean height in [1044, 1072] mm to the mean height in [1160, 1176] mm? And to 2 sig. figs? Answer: 16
